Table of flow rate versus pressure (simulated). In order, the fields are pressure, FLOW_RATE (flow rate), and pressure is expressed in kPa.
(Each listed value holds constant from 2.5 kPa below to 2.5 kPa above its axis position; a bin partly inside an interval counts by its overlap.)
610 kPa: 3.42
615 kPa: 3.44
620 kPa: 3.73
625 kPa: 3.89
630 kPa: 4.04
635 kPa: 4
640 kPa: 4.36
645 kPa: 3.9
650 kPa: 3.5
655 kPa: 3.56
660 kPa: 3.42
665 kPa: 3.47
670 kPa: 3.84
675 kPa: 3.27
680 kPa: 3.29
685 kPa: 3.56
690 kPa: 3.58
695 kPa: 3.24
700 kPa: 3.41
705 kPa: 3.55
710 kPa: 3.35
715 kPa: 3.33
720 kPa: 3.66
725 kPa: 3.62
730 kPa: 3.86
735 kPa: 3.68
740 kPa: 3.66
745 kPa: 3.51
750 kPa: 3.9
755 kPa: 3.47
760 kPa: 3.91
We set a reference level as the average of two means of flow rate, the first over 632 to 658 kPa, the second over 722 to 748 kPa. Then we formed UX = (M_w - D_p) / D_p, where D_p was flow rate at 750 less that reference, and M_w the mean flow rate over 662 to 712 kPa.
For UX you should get 25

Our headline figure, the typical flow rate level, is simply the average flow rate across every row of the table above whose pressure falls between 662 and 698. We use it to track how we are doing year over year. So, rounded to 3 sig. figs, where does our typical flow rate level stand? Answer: 3.46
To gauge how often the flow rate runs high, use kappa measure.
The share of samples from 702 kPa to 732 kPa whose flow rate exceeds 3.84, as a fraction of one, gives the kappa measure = 0.17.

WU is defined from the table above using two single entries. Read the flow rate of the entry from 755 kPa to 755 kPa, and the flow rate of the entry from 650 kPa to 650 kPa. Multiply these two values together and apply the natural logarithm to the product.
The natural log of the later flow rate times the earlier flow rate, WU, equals 2.50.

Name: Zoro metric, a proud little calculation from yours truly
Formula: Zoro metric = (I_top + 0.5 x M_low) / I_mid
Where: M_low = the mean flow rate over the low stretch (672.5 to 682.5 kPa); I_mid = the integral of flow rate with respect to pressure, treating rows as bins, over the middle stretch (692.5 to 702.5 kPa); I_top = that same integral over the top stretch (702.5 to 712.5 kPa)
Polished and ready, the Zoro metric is 1.09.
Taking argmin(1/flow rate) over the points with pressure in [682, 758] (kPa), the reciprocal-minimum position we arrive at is 750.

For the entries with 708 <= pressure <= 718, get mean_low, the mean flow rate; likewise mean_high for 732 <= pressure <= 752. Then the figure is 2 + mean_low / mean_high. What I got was 2.91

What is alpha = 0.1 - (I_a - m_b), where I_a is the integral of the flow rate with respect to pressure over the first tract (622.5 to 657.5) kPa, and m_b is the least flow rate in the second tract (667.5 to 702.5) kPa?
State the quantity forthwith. -133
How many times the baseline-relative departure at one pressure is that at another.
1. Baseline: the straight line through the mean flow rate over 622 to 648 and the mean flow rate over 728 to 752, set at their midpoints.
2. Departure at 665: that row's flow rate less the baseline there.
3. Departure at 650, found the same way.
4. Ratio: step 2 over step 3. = 0.97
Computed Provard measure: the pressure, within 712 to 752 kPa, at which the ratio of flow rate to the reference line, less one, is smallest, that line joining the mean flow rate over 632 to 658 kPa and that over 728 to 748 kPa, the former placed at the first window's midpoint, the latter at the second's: 715 kPa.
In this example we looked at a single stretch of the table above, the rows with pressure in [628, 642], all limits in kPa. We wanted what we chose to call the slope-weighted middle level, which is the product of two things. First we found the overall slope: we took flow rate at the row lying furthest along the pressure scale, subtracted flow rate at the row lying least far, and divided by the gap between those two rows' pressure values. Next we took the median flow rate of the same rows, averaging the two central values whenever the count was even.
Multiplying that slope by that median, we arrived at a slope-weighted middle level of 0.13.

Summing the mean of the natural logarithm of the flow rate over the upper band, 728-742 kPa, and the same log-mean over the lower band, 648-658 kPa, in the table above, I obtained 2.58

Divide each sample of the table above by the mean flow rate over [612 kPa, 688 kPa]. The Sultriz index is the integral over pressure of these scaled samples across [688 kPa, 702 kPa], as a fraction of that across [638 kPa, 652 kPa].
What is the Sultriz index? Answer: 0.87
